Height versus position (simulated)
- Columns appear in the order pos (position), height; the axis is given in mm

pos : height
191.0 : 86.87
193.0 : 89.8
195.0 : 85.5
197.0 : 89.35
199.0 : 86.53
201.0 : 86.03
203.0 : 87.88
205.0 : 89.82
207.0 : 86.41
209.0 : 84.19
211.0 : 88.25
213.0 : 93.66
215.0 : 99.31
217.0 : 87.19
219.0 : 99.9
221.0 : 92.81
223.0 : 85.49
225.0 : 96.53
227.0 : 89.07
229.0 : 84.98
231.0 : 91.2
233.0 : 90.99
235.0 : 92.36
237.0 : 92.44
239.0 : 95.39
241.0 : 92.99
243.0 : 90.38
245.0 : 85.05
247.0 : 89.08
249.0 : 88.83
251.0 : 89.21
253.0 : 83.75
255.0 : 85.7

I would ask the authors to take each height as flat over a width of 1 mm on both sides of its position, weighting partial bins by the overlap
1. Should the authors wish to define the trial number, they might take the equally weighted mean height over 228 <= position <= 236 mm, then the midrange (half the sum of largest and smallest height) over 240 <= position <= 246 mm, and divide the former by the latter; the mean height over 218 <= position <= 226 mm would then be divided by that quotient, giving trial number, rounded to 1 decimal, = 92.8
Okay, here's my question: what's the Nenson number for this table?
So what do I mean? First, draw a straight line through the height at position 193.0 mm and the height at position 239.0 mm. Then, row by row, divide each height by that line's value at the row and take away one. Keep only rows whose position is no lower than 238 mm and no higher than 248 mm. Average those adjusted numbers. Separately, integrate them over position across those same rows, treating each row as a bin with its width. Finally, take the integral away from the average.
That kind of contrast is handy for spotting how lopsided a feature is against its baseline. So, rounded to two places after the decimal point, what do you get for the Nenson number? 0.50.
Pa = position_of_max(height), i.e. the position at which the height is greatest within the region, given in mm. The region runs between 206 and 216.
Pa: 215.0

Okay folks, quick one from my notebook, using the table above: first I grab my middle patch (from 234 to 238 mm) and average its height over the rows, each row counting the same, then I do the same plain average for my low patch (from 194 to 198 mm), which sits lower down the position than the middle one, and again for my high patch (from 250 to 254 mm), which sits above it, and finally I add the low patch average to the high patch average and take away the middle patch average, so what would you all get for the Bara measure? 81.5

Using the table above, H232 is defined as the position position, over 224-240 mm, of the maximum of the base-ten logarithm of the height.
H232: 225.0 mm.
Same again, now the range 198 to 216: 215.0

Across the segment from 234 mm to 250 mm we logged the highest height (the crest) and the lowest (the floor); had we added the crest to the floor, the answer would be 180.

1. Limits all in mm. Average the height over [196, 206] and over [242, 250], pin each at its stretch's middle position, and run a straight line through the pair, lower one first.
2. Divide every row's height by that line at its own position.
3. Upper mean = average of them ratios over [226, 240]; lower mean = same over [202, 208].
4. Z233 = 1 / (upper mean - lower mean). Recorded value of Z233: 34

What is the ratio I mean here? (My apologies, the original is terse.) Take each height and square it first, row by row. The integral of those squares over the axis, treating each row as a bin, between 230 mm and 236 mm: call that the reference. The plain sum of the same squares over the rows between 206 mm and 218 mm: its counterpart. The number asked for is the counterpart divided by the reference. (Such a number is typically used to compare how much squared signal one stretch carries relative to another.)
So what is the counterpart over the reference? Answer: 1.0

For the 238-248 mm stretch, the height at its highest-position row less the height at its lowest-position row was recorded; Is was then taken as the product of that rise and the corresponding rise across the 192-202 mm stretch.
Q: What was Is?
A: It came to 24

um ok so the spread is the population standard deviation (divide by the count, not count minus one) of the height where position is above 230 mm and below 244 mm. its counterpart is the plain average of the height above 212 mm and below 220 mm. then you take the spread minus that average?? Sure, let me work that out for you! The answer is -93.5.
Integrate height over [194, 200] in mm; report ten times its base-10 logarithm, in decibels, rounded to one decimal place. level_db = 27.2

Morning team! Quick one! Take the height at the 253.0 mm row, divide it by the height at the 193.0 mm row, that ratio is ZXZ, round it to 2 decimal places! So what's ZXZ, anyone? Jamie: 0.93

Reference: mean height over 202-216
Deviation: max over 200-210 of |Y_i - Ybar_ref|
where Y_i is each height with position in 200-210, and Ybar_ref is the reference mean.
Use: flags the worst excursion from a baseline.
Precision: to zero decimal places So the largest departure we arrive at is 6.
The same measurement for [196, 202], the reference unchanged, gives 4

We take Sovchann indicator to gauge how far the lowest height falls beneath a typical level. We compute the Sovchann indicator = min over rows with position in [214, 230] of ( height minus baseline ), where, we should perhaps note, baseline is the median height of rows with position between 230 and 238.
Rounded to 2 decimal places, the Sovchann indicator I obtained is -6.80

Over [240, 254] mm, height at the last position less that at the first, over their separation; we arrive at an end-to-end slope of -0.8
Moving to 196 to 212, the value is -0.1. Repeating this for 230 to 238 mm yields 0.2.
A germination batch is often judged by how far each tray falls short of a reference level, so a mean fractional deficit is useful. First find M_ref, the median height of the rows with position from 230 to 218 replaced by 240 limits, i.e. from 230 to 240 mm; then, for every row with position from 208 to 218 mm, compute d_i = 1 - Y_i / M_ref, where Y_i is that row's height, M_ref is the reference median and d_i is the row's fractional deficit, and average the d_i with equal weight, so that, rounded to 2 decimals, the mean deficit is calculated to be 0.02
